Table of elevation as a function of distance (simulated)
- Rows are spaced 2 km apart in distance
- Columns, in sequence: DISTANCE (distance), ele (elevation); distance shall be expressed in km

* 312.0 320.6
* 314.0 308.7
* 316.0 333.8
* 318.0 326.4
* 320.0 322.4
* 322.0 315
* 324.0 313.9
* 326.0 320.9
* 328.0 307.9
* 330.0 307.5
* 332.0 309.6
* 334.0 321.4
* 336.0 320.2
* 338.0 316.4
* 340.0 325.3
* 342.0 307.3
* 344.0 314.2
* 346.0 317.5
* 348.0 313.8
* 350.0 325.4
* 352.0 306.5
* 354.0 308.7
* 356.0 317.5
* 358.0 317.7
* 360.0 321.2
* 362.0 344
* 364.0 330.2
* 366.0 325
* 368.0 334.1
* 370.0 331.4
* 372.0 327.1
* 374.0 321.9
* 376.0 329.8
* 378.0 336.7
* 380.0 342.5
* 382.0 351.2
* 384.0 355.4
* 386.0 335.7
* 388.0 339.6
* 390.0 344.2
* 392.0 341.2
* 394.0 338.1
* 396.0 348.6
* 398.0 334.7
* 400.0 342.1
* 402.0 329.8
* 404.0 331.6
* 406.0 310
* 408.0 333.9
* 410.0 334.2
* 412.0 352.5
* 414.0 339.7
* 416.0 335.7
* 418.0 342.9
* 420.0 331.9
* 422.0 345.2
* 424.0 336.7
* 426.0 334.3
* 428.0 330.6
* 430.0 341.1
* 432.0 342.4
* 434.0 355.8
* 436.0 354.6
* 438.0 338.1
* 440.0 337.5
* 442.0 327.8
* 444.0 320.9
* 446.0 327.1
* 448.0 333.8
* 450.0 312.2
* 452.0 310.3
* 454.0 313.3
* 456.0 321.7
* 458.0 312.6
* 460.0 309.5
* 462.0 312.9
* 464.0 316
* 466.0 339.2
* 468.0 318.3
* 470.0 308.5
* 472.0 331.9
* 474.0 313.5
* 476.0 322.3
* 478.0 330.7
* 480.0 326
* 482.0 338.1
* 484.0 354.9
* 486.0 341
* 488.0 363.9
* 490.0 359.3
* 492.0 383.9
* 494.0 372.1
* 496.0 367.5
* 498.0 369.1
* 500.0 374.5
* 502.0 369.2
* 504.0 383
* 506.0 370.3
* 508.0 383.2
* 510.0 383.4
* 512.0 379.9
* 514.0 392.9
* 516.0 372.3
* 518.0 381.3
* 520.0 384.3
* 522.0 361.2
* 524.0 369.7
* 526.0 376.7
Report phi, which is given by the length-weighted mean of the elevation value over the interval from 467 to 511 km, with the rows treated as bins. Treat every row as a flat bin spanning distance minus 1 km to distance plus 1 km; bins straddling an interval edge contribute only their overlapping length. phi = 353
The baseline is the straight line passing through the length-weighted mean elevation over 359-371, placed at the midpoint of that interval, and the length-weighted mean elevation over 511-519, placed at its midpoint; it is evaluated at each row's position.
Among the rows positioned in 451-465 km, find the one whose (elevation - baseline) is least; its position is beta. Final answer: 460.0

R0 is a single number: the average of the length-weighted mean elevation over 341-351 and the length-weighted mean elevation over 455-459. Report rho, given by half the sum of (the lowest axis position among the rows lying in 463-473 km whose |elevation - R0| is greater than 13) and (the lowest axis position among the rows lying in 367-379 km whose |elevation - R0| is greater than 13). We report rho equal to 417 km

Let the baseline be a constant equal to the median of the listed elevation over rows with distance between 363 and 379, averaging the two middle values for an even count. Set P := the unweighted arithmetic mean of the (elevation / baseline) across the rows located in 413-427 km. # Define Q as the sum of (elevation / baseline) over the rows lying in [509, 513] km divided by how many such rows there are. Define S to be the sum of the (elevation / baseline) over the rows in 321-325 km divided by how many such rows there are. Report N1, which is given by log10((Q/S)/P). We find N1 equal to 0.07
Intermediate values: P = 1.02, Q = 1.16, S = 0.95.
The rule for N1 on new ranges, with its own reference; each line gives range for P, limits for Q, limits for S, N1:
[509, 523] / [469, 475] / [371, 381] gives -0.08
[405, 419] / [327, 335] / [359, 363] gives -0.04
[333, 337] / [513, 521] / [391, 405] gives 0.07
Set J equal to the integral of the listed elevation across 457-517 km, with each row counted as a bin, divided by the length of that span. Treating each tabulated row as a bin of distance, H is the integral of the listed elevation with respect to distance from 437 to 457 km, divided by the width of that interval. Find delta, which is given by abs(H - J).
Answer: 26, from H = 324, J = 350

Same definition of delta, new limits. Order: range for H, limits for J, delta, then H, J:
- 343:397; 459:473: 11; 330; 319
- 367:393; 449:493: 9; 338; 329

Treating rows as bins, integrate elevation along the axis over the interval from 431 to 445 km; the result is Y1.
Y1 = 4754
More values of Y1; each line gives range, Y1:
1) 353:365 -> 3879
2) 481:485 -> 1386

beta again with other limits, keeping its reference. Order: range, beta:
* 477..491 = 480.0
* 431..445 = 444.0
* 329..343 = 342.0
